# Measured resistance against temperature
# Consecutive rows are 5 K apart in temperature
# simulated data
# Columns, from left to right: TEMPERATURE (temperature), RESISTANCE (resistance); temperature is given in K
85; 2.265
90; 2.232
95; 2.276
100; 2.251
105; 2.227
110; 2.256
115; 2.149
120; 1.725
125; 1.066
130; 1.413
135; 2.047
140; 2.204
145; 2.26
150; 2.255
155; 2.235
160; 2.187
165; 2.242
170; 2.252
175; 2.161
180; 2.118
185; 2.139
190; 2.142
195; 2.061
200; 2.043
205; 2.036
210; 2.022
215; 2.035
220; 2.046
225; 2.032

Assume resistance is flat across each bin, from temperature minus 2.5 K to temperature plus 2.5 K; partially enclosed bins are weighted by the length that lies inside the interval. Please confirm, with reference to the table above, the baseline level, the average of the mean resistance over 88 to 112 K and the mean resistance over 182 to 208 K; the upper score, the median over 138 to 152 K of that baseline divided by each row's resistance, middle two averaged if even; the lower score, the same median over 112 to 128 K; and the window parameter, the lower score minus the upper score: 0.3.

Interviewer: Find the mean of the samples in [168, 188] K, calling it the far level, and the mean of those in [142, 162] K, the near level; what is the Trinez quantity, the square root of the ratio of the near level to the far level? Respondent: 1.02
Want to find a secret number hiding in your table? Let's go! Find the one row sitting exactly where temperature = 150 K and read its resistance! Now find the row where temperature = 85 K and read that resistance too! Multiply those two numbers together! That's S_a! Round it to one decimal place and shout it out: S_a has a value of 5.1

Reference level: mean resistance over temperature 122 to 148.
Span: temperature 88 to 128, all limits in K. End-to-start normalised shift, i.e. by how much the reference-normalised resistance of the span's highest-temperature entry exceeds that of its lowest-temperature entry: -0.65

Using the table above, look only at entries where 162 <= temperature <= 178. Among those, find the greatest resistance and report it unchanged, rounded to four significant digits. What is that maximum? 2.252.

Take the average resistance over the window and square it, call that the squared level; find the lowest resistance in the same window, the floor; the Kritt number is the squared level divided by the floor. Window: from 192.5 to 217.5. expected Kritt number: 2.06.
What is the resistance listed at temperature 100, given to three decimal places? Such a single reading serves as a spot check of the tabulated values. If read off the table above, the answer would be 2.251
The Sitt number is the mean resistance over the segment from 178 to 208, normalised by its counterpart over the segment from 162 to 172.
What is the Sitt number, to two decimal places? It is 0.93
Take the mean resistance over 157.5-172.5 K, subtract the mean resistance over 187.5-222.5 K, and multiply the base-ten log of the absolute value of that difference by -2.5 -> 1.91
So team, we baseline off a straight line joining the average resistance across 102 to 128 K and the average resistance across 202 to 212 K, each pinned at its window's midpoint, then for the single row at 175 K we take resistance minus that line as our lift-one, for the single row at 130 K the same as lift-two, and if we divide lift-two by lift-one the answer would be -2.7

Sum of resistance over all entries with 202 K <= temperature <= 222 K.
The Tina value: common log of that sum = 0.91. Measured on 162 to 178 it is 0.82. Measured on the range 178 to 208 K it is 1.10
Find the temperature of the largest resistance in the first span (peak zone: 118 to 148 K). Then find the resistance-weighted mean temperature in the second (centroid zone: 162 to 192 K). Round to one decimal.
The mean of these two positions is 161.2 K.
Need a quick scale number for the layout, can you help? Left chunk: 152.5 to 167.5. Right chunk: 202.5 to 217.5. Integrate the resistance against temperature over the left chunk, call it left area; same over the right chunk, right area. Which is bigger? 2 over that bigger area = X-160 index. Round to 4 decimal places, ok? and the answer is 0.0600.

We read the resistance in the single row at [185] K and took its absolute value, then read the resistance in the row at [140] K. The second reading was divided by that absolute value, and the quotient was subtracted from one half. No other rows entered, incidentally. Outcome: -0.53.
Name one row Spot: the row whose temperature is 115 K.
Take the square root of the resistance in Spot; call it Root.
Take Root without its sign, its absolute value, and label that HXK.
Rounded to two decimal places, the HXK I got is 1.47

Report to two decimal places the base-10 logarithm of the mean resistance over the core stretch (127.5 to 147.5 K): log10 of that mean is 0.30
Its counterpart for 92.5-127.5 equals 0.30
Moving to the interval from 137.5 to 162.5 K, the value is 0.35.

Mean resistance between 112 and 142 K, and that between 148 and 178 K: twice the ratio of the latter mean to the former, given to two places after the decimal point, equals 2.51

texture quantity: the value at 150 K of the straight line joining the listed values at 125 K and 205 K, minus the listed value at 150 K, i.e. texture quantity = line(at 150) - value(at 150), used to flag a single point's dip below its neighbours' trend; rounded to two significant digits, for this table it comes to -0.89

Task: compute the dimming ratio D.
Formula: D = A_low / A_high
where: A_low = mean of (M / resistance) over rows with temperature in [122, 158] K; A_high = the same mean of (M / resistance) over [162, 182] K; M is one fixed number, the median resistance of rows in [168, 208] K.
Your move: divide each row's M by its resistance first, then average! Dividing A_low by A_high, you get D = 1.23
